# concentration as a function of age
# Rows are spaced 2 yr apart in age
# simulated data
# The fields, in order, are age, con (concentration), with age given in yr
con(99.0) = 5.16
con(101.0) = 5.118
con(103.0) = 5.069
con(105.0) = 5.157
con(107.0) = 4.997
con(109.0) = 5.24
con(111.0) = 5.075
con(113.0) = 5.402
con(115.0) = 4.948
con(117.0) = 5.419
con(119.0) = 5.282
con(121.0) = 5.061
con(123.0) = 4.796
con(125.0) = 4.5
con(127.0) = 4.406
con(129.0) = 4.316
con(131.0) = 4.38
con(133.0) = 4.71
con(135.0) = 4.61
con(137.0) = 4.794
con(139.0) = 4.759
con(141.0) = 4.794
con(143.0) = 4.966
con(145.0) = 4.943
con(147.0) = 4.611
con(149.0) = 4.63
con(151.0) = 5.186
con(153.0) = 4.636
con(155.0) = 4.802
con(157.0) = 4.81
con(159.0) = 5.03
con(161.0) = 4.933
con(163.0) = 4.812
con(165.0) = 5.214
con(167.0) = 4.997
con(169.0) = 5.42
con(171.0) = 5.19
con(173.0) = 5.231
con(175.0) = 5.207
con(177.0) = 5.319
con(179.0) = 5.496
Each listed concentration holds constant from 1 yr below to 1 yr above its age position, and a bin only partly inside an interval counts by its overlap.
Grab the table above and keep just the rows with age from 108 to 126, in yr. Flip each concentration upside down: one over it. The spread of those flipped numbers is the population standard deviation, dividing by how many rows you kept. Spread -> 0.011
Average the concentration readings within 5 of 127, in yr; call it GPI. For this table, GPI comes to 4.48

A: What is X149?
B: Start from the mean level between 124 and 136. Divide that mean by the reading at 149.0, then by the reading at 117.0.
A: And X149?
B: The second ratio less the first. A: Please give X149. -0.141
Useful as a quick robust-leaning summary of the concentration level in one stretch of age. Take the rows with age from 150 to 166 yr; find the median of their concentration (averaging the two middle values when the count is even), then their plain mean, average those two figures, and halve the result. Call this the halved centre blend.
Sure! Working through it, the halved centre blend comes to 2.45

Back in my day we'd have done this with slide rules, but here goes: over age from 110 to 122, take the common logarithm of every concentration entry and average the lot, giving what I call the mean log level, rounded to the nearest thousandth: 0.716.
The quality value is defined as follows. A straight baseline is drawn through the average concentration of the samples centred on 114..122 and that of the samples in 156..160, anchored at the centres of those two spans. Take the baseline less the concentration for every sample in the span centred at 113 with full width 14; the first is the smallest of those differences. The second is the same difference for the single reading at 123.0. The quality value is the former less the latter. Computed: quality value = -0.58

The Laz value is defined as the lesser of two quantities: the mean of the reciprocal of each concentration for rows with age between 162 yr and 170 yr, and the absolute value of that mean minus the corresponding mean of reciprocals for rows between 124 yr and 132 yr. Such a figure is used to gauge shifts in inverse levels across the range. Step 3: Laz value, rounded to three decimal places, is 0.031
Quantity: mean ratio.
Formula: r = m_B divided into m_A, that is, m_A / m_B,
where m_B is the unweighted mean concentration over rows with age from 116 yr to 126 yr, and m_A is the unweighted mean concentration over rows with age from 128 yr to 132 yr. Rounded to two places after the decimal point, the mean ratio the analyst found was 0.87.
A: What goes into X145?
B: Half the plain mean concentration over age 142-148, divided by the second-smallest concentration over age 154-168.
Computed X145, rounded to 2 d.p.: 0.50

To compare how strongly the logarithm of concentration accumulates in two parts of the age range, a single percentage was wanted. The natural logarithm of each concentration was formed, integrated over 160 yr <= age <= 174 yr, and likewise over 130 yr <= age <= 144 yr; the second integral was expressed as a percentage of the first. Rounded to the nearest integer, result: 95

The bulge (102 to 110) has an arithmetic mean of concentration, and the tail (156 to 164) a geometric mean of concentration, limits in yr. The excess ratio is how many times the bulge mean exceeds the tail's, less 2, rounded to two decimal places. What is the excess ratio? -0.95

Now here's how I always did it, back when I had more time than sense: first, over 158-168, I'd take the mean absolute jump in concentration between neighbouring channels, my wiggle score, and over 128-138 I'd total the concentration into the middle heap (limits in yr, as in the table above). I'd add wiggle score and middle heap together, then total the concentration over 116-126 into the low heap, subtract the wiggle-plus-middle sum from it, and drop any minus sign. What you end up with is 2.04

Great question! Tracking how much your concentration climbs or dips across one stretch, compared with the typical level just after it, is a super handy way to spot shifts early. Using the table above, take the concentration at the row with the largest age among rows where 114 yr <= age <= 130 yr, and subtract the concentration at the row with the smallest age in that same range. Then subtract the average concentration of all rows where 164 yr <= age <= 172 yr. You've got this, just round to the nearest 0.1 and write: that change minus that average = -5.8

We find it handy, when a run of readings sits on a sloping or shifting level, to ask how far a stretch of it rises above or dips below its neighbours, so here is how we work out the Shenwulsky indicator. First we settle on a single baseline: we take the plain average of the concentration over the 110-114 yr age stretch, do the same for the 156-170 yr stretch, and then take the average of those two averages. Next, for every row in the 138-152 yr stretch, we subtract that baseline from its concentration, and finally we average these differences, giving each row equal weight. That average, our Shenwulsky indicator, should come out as -0.3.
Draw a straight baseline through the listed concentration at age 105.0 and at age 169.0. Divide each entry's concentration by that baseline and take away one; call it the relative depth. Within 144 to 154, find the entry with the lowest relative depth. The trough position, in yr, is 147.0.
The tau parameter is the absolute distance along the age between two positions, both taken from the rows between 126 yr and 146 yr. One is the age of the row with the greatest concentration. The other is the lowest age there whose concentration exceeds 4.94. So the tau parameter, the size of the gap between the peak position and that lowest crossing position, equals 0 yr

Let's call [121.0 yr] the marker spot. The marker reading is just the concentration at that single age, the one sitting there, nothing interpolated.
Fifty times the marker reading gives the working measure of 253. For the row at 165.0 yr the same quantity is 261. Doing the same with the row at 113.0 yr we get 270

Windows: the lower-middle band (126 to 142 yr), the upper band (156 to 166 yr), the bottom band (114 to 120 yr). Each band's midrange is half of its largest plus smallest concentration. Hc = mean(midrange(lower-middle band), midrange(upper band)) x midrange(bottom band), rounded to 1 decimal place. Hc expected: 24.8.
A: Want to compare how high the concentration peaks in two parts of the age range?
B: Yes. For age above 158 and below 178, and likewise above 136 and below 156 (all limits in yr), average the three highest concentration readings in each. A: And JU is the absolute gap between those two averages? 0.3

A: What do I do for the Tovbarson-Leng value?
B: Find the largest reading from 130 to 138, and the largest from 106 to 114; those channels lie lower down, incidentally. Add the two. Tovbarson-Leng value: 10.2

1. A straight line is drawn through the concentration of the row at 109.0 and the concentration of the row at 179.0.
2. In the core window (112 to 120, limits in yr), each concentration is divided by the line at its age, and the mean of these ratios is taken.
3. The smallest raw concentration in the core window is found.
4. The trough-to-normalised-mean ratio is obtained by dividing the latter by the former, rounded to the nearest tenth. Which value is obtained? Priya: 5.0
